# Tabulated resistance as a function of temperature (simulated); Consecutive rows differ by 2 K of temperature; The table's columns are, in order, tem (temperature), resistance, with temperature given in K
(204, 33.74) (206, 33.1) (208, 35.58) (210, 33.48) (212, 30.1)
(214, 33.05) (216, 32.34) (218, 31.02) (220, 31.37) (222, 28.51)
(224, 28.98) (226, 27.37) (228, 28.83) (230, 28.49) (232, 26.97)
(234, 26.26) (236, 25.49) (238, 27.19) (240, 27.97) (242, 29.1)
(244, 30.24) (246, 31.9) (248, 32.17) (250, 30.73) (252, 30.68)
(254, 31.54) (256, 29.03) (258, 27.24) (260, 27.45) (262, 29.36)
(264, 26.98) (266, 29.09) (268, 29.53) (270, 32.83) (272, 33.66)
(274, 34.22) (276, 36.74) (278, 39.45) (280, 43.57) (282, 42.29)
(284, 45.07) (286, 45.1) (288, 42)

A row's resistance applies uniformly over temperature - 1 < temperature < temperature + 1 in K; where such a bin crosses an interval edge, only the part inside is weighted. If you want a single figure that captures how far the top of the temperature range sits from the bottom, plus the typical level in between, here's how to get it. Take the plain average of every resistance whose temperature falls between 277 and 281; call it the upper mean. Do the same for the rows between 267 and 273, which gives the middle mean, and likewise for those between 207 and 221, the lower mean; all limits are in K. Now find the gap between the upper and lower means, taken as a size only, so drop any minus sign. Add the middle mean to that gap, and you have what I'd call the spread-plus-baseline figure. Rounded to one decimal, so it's 41.1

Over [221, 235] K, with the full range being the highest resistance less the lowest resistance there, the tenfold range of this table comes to 27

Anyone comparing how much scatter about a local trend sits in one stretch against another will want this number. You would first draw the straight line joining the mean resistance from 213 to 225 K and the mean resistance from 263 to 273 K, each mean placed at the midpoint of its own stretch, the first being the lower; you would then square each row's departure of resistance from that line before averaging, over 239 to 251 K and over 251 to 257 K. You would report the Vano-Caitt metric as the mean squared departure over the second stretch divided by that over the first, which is 0.5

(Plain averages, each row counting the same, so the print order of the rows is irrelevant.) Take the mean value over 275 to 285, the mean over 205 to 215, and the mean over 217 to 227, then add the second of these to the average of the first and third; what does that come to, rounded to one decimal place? 68.5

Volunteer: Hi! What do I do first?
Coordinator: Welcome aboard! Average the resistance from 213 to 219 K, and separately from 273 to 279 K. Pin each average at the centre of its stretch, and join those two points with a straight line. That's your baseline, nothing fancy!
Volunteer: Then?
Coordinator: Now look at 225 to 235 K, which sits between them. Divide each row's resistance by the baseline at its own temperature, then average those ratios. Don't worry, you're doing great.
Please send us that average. 0.830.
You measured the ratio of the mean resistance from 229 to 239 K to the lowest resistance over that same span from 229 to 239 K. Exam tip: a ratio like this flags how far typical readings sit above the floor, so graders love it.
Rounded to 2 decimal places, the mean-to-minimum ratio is 1.05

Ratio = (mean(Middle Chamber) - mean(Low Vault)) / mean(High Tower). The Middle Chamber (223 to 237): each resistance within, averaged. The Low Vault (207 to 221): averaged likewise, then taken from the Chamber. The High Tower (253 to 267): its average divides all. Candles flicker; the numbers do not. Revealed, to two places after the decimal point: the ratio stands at -0.17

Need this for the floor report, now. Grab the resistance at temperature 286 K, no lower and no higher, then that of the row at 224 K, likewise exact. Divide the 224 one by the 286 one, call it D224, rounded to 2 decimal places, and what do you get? 0.64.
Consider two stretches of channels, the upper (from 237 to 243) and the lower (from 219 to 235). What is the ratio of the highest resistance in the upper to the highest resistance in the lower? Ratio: 0.93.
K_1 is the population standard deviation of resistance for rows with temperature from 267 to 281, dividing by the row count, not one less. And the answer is 4.31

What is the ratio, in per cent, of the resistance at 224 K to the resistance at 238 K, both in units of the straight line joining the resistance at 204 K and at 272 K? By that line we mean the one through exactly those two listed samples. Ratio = 107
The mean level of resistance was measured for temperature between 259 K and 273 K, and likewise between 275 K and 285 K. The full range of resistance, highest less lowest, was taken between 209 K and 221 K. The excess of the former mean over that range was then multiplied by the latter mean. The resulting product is 1096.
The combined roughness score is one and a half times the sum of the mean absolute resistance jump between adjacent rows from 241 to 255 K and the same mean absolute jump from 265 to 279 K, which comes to 3.9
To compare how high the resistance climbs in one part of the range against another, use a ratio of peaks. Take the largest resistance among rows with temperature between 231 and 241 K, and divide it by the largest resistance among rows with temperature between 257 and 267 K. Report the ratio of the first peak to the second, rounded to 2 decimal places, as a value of 0.95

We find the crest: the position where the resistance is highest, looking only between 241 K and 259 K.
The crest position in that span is 248 K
